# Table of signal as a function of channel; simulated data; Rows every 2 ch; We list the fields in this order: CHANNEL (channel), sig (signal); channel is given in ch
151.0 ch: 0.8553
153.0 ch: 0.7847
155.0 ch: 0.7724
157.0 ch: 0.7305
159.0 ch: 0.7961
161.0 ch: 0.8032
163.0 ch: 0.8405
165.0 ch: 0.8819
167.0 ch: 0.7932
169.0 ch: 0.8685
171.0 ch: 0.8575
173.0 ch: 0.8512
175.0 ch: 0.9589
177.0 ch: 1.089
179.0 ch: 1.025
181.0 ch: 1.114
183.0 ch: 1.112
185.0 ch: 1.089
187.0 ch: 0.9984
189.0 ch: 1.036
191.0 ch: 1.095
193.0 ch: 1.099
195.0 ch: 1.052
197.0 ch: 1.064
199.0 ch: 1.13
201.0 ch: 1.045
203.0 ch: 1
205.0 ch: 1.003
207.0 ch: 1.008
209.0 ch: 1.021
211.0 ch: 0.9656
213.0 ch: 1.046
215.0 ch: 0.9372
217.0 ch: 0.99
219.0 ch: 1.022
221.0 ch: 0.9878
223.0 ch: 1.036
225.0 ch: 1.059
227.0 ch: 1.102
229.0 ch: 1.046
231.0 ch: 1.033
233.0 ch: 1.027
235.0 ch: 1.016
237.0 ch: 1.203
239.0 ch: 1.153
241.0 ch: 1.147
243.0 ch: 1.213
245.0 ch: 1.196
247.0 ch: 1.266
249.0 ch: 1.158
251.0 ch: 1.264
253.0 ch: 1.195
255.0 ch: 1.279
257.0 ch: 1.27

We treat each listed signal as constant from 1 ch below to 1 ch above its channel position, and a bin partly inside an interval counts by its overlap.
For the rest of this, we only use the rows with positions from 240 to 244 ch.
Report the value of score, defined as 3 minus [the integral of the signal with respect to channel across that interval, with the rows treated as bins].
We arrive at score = -1.72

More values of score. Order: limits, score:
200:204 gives -1.09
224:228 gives -1.32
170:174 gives -0.42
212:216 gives -0.97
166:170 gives -0.32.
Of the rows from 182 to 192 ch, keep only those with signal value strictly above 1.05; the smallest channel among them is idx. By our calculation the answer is 183.0 ch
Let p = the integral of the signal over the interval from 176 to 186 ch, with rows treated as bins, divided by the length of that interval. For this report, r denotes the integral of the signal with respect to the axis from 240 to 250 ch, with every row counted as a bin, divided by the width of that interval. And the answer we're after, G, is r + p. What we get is 2.28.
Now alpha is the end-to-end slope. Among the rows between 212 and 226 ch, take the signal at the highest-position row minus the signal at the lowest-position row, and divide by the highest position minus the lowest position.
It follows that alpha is 0.001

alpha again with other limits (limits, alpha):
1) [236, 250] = -0.004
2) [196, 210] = -0.004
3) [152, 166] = 0.008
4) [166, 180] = 0.019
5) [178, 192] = 0.006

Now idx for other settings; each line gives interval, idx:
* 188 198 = 191.0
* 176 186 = 177.0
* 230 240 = 237.0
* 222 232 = 225.0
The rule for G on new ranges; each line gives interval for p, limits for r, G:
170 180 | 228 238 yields 2.02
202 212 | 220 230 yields 2.05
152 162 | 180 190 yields 1.85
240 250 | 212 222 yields 2.19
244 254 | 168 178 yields 2.14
